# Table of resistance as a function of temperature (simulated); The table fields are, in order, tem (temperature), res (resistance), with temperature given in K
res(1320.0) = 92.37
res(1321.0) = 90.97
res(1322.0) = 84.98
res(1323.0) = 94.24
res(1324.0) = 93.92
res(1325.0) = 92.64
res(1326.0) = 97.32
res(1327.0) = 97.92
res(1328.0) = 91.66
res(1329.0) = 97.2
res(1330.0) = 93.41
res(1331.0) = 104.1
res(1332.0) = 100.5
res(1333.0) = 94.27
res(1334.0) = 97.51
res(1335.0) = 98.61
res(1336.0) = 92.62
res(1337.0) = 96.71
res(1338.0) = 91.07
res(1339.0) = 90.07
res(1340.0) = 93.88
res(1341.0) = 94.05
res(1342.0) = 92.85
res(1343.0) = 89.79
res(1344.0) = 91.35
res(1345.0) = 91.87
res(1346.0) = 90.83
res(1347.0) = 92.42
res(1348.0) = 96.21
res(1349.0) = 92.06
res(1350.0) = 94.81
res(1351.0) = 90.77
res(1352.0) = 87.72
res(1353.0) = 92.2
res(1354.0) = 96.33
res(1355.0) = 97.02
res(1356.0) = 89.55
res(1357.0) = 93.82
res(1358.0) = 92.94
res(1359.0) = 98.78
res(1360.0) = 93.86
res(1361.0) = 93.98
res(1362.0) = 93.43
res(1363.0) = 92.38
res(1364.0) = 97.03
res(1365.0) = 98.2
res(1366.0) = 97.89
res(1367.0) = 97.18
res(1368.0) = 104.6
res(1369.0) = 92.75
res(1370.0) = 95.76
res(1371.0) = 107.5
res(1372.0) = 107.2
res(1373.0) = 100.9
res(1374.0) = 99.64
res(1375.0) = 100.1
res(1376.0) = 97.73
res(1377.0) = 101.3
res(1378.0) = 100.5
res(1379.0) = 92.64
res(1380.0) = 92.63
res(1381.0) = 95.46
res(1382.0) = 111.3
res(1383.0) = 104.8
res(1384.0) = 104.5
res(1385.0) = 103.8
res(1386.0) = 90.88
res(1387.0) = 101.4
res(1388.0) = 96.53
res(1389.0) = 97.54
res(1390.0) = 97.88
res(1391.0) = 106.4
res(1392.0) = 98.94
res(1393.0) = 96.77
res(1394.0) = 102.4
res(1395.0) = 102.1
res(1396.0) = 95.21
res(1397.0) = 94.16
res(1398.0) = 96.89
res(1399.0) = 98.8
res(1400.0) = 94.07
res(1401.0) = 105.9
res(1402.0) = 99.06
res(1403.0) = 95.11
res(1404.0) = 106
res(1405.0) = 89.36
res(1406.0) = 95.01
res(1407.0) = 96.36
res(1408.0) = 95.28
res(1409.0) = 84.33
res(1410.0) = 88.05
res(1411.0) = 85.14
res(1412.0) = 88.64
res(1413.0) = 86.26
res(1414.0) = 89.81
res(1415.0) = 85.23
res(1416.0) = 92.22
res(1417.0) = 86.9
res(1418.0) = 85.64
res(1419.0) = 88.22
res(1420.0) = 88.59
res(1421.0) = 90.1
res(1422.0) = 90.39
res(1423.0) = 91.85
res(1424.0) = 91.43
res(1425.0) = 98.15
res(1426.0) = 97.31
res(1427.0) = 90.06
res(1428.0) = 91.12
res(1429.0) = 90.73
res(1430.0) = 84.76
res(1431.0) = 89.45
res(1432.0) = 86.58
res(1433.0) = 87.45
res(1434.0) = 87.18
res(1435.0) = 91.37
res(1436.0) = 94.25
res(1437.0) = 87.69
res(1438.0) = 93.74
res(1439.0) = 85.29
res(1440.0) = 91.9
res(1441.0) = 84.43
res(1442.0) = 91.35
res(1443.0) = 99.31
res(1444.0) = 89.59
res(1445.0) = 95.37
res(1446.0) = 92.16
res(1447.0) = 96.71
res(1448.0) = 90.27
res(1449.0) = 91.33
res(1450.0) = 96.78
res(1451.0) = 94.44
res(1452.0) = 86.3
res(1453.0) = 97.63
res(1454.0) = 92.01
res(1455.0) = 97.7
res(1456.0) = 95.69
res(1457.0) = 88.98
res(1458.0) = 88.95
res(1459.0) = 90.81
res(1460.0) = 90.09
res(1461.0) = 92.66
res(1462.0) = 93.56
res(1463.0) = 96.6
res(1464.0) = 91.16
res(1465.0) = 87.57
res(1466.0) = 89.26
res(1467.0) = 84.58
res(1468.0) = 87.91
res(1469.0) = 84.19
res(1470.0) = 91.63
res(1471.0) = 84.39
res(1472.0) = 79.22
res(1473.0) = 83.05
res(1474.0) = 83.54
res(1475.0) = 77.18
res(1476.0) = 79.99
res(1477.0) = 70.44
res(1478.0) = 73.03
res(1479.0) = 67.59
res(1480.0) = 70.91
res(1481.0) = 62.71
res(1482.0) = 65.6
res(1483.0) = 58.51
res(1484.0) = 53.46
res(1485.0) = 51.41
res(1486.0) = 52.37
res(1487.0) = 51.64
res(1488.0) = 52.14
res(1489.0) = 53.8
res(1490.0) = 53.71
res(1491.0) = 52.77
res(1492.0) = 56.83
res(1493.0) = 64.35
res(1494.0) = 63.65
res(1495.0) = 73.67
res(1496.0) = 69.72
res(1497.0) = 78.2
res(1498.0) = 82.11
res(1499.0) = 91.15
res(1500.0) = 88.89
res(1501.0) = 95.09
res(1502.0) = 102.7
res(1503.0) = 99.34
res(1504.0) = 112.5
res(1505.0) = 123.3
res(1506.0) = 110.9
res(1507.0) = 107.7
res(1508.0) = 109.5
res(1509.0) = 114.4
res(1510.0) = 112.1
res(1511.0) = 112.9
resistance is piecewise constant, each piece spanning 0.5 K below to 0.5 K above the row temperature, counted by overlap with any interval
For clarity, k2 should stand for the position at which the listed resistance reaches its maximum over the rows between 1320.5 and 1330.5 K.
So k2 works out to 1327.0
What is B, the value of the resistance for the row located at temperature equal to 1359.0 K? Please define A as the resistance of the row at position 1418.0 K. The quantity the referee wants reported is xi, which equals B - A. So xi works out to 13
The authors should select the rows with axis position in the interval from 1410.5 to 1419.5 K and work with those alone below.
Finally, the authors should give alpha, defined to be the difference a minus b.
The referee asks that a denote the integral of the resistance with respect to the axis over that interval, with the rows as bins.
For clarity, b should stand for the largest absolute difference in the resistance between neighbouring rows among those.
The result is 781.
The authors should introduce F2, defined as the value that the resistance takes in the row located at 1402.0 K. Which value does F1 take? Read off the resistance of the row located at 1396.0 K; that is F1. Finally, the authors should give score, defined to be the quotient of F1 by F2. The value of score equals 0.96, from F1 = 95.21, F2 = 99.06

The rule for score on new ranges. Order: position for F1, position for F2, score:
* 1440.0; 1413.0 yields 1.07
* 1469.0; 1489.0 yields 1.56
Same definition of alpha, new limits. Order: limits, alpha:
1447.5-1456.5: 831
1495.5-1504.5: 807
